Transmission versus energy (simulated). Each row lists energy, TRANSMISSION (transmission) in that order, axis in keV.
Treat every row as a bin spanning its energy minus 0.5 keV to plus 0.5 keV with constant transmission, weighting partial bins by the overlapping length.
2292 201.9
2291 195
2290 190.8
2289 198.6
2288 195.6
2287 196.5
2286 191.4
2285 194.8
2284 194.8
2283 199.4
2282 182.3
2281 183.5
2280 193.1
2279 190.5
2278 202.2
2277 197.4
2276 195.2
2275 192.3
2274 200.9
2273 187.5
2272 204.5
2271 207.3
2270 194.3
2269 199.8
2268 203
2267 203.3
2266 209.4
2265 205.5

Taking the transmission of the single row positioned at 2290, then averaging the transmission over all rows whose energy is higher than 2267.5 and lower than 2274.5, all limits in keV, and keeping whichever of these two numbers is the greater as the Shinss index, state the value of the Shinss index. 200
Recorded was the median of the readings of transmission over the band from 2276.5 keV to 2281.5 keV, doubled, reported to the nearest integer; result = 386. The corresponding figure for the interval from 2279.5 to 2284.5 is 386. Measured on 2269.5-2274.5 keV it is 402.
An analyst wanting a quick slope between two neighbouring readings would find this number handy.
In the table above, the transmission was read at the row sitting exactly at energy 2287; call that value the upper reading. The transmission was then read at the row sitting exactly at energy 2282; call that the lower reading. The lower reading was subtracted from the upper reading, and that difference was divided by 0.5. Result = 28.4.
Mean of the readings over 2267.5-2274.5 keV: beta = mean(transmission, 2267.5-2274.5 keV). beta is 200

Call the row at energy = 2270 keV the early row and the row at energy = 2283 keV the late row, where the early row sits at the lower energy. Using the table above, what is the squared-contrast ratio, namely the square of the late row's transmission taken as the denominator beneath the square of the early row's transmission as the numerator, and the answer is 0.95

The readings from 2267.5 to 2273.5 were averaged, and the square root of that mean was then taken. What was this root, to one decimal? 14.1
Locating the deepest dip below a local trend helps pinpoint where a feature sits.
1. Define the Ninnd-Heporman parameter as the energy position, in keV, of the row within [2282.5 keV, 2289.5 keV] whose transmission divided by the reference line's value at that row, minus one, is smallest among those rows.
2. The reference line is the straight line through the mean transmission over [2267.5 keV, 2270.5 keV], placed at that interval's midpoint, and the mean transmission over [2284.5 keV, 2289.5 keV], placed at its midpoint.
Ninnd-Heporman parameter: 2286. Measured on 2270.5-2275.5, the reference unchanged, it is 2273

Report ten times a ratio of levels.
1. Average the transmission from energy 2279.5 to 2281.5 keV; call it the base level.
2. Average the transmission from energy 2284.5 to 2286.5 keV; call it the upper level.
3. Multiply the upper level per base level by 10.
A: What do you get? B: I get 10.25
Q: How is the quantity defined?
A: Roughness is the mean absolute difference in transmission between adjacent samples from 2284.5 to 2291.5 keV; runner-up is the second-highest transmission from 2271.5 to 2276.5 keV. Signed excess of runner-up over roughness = 196.8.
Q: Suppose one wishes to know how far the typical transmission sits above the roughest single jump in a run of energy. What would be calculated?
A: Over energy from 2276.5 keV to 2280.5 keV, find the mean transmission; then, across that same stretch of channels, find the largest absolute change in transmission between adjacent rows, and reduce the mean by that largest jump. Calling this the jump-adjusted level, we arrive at 184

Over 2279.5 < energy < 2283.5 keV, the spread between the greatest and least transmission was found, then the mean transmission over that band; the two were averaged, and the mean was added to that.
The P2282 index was 293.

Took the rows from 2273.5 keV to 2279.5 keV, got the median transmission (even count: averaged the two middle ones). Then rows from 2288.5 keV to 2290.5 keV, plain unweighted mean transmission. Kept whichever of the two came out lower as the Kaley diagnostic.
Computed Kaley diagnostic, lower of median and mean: 194.7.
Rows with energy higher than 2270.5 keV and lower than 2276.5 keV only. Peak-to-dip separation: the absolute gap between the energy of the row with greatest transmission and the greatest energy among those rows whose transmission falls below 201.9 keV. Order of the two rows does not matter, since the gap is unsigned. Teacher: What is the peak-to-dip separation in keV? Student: 5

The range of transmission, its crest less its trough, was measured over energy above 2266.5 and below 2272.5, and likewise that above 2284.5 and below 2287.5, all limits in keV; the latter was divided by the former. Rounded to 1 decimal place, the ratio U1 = 0.4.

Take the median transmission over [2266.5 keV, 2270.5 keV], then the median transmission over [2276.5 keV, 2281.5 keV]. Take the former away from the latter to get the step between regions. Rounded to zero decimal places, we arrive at -8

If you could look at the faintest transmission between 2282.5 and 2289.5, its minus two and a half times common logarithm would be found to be -5.70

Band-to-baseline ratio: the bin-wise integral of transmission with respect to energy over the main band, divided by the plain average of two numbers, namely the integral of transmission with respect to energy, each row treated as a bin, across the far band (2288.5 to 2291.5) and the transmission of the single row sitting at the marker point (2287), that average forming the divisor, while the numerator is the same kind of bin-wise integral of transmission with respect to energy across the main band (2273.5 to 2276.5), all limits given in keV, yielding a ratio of 1.51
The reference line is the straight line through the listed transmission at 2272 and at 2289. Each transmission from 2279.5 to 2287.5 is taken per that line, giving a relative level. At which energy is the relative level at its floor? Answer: 2282 keV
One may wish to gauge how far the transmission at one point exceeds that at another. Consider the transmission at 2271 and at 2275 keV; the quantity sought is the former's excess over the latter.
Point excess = 15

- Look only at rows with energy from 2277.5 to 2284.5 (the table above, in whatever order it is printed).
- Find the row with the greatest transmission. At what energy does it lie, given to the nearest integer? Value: 2278 keV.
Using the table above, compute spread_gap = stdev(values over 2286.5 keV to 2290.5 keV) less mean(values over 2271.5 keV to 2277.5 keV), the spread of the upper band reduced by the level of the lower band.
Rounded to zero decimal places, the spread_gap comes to -193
